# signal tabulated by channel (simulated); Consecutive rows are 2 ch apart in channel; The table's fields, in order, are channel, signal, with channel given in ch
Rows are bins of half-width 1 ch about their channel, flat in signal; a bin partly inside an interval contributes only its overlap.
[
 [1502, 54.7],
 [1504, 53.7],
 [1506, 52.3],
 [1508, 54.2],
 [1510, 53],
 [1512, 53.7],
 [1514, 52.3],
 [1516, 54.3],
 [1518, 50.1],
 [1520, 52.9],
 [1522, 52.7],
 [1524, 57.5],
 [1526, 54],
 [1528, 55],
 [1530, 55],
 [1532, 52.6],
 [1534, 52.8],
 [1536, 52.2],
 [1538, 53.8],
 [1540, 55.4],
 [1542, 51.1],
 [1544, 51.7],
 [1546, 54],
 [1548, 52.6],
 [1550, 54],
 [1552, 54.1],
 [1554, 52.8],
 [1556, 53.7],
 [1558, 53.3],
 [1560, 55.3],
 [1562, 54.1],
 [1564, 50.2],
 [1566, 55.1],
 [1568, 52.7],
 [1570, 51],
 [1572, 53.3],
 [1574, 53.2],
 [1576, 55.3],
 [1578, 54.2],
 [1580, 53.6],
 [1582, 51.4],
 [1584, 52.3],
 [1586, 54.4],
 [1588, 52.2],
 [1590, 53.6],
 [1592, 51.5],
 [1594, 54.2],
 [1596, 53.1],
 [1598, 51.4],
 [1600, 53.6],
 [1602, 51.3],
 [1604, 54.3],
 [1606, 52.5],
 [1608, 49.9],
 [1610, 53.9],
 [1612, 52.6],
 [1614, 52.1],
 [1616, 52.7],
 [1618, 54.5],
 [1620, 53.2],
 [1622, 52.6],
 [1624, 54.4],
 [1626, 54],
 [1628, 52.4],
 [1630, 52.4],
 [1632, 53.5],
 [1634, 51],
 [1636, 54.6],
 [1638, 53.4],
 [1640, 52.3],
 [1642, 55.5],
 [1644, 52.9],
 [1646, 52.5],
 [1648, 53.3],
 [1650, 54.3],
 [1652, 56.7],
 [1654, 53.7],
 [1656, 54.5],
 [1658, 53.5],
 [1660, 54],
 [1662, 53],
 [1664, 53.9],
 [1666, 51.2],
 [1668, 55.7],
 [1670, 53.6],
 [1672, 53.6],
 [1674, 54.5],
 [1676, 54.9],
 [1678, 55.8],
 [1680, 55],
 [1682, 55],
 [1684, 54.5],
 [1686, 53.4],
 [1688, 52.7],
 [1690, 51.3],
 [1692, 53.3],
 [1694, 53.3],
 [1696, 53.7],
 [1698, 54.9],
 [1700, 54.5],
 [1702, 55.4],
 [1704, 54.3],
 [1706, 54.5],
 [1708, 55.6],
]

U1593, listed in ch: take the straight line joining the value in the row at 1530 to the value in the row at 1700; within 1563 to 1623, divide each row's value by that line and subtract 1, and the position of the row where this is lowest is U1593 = 1608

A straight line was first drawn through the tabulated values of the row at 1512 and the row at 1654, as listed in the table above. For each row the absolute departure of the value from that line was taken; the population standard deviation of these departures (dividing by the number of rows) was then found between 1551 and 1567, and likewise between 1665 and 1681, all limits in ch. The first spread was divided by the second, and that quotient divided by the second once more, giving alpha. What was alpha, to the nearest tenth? 1.5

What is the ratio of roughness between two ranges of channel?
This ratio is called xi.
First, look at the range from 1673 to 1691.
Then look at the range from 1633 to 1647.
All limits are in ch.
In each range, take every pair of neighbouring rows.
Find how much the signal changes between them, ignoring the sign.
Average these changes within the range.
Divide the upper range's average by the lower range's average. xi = 0.36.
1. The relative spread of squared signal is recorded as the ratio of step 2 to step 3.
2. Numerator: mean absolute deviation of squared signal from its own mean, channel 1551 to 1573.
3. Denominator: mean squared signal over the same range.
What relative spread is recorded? 0.0422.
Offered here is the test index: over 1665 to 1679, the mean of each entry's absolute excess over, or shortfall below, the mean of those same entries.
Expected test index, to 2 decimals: 1.19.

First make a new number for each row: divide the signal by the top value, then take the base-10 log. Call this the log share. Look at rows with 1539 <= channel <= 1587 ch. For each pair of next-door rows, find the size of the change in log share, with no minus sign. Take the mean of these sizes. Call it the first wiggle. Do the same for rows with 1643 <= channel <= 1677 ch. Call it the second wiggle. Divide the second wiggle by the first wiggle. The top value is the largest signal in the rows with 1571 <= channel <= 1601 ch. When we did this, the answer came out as 0.8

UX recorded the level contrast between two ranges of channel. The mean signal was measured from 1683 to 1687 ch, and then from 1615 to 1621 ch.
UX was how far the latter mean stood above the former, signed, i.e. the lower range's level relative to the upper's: -0.48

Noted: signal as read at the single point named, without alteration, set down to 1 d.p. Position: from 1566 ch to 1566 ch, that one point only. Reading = 55.1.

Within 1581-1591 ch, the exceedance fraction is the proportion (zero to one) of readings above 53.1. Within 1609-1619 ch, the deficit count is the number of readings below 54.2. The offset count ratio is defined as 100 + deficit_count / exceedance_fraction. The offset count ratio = 110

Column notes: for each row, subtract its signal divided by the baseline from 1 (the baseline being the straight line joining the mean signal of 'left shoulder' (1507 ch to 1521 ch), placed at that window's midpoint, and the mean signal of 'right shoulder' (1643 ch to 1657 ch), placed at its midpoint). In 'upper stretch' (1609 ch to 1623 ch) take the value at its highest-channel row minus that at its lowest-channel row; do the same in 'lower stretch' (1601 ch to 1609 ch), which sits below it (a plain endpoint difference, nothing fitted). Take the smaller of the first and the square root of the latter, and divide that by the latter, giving 1.0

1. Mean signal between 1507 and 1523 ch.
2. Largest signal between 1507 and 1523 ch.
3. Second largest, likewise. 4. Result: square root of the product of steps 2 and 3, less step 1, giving 1.35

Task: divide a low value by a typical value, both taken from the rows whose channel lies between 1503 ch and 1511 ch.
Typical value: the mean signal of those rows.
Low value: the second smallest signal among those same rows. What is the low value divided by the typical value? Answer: 0.99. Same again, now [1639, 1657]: 0.97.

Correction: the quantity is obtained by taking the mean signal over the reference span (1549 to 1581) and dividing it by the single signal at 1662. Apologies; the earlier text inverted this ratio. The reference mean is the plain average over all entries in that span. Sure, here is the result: 1.01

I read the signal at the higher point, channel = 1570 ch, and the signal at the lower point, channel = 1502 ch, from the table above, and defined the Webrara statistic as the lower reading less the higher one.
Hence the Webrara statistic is 3.7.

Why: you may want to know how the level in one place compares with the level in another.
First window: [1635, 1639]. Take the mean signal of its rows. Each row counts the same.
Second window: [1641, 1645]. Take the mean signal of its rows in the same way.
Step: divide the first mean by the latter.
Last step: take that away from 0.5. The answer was -0.496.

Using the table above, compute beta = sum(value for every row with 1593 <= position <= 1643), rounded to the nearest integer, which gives 1325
